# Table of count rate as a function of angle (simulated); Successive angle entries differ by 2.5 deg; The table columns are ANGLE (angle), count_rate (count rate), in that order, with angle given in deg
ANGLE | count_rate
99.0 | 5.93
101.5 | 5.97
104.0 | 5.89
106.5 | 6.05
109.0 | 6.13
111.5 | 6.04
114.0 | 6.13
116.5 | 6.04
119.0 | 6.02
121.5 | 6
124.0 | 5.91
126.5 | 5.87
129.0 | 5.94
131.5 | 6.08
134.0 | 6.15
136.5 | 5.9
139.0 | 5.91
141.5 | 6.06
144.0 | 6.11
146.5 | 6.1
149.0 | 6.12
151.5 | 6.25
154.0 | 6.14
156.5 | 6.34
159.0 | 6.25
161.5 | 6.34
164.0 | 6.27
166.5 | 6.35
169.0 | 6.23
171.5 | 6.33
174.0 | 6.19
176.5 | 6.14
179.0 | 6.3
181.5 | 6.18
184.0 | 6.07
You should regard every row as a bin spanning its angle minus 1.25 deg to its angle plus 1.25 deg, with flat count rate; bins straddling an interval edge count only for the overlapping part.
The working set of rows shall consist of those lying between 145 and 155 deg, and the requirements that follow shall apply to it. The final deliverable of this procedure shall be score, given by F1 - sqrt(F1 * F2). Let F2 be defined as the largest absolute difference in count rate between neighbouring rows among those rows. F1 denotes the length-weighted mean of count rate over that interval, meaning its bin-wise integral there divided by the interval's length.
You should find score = 5.26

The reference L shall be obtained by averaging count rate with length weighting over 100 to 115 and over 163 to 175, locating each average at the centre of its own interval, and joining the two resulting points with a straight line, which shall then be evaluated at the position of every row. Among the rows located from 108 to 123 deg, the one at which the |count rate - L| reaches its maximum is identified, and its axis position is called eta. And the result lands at 109.0 deg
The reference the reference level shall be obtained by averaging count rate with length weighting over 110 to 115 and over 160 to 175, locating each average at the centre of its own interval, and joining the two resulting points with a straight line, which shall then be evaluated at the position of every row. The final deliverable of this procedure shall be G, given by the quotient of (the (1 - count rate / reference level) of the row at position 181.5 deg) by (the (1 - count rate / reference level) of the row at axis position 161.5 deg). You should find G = -2.0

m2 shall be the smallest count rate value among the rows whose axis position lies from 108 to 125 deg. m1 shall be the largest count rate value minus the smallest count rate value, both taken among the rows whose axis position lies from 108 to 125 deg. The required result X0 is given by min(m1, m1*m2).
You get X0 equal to 0.22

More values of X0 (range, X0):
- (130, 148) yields 0.25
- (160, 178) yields 0.21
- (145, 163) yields 0.24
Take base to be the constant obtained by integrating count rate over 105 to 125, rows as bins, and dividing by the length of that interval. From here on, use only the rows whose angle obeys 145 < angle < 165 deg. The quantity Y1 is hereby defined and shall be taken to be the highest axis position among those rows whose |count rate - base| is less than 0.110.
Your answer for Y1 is 154.0 deg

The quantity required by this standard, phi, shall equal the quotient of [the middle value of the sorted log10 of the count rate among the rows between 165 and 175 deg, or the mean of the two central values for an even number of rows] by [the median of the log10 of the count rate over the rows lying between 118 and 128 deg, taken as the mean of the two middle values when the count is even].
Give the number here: 1.03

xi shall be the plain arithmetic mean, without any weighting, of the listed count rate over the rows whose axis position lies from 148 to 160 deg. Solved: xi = 6.22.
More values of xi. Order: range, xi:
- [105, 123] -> 6.06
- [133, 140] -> 5.99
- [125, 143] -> 5.99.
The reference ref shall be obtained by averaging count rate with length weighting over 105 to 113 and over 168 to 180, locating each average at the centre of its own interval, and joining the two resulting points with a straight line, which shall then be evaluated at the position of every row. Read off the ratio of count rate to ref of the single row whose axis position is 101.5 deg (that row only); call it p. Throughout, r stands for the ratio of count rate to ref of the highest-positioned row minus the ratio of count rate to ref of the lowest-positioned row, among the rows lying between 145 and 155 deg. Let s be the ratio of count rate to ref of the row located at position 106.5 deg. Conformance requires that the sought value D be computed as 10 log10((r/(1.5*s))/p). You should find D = -26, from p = 0.99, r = 0.003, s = 1.00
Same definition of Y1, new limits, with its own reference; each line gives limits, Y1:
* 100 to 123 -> 121.5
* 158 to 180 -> 176.5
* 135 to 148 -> 146.5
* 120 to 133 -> 131.5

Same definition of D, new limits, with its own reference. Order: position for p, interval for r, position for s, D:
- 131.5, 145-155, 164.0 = -26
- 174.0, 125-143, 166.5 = -18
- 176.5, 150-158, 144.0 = -21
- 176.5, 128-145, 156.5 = -18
